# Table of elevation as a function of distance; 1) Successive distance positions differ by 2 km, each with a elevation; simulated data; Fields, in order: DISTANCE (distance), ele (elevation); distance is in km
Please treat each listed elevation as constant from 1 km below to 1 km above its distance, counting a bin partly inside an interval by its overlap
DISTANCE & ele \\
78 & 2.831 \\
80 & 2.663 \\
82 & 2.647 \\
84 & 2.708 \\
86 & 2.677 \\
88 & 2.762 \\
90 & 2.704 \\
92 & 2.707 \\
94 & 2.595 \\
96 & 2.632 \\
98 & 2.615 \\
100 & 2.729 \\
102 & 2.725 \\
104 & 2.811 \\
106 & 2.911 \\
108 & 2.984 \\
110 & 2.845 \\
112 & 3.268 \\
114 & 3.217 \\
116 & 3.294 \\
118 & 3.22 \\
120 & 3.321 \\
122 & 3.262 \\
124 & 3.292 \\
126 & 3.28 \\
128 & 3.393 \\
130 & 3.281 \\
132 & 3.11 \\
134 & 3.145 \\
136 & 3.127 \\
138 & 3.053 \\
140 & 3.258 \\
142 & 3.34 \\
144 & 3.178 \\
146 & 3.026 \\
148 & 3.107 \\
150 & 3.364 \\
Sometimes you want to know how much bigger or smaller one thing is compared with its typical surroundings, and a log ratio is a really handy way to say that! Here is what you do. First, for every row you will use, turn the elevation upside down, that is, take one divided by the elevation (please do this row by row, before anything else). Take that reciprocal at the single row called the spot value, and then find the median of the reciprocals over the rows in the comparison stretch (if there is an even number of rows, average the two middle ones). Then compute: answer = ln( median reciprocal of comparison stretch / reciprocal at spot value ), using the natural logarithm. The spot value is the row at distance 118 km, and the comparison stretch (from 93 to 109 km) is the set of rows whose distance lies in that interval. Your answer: 0.17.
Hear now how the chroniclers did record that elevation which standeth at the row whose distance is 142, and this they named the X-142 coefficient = 3.34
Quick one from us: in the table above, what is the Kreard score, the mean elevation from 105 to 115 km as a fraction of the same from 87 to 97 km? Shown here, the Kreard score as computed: 1.14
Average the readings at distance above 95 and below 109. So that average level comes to 2.77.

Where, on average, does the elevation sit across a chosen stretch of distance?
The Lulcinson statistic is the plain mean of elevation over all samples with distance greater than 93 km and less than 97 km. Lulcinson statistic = 2.6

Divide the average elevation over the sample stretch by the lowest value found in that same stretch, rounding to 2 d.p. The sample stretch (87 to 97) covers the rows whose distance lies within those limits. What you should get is 1.03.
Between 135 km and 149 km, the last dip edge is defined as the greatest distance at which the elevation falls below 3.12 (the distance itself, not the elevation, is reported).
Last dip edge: 148 km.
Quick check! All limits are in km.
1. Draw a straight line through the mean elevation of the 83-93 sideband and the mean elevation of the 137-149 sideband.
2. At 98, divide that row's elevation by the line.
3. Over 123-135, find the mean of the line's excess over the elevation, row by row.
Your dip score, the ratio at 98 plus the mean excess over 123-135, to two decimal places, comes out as 0.73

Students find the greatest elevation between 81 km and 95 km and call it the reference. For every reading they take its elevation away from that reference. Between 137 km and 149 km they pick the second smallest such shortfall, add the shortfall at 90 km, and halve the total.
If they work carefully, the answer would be -0.22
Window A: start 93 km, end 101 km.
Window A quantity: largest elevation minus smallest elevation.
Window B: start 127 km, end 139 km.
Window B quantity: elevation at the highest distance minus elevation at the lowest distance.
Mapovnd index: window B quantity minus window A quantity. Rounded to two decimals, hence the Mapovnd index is -0.47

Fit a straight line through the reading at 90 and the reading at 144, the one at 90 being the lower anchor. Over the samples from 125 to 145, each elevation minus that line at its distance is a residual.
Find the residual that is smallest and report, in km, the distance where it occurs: 138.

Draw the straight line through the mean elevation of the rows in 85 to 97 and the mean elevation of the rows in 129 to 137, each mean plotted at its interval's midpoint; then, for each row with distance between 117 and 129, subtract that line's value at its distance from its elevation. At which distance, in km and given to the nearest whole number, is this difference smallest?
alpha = 126 km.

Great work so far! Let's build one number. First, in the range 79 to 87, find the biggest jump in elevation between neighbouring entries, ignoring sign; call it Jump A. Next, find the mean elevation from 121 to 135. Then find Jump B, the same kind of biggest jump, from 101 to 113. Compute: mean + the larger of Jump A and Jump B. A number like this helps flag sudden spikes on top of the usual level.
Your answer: 3.7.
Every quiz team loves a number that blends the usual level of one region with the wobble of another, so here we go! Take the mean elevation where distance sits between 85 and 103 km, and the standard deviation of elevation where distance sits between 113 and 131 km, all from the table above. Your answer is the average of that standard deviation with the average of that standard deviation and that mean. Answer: 0.71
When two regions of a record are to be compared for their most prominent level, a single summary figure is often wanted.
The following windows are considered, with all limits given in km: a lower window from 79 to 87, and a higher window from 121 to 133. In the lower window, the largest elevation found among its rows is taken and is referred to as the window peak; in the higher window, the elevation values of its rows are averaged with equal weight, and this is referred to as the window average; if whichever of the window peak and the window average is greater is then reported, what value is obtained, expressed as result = 3.27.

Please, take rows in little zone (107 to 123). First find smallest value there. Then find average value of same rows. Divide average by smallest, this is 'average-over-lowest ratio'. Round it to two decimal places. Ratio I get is 1.12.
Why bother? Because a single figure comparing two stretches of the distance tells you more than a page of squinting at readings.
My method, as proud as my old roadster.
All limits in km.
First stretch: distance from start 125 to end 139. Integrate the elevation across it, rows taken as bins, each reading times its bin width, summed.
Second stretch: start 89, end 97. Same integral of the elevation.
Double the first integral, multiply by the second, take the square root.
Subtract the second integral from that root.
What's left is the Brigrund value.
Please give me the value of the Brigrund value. 22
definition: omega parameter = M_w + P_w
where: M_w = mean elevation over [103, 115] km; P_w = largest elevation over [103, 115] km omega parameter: 6.3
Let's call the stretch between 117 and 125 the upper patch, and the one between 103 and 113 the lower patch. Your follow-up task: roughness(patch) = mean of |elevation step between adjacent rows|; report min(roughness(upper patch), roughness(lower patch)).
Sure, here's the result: 0.063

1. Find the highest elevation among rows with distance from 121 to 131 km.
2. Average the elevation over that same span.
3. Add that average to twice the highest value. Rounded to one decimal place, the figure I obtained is 10.1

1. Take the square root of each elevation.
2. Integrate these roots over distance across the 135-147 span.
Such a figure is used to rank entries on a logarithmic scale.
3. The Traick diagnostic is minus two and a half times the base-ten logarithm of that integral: -3.32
